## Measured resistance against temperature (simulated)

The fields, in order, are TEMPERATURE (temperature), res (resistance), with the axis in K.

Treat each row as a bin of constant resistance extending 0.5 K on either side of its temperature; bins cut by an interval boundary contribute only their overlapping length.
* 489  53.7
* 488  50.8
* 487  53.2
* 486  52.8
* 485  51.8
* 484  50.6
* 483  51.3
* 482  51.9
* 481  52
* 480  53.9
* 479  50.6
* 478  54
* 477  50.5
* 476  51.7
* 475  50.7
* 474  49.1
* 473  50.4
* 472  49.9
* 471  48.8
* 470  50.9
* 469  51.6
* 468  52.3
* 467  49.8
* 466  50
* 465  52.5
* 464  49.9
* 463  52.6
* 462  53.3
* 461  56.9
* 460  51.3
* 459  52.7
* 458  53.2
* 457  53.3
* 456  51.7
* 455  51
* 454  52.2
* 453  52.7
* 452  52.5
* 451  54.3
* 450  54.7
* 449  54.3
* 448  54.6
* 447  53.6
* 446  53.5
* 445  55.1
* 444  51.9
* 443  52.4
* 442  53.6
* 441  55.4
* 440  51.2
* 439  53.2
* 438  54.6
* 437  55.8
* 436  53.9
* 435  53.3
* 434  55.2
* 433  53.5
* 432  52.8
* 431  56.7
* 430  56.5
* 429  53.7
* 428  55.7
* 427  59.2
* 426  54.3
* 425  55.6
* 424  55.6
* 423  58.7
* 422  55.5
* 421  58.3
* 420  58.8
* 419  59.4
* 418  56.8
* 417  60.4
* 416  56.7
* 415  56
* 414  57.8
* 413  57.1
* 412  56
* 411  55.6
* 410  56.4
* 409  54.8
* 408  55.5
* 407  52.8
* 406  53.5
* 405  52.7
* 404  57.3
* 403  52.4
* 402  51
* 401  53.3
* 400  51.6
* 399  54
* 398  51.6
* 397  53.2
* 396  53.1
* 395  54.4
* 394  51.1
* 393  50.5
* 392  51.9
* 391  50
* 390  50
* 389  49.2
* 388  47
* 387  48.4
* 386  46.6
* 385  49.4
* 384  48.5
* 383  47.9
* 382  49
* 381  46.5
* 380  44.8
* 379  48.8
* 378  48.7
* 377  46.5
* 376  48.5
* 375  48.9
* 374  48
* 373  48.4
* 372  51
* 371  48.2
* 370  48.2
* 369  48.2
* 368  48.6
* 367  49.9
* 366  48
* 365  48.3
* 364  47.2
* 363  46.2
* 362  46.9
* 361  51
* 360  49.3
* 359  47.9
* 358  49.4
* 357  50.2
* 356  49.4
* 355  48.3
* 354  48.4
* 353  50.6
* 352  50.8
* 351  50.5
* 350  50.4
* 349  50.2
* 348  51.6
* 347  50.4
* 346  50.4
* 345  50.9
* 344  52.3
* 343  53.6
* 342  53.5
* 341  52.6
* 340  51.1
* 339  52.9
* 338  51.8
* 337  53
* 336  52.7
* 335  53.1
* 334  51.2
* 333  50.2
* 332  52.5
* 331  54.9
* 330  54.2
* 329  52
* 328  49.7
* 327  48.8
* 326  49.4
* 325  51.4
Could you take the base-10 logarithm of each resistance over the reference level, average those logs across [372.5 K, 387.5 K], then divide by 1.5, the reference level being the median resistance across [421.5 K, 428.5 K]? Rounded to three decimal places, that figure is -0.043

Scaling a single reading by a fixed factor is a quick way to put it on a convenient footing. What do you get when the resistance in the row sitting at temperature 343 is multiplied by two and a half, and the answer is 134.0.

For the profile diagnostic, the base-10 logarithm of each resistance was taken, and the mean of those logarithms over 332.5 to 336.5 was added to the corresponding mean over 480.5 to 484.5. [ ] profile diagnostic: 3.43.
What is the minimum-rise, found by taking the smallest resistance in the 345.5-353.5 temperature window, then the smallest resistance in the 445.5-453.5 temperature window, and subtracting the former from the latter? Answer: 2.3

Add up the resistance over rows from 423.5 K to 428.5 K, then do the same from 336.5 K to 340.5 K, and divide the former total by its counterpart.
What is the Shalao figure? 1.3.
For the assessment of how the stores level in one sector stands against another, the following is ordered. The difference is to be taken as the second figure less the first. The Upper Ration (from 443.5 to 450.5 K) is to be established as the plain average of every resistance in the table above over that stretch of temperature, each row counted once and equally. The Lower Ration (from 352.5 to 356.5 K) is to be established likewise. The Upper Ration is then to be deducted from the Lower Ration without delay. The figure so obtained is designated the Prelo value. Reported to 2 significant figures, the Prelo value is -4.8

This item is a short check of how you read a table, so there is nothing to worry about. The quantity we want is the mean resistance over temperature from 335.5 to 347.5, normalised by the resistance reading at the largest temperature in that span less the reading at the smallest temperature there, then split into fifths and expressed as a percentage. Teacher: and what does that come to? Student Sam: -453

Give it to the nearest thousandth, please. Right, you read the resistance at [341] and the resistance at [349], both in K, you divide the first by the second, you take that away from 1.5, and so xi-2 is 0.452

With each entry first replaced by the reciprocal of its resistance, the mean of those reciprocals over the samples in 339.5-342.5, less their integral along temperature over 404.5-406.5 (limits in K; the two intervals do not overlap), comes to -0.019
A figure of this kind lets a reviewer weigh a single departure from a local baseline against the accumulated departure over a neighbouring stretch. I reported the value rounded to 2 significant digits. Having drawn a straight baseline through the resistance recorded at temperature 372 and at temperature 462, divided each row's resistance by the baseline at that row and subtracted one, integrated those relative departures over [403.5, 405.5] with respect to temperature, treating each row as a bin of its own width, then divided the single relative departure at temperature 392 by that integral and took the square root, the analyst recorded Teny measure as 0.25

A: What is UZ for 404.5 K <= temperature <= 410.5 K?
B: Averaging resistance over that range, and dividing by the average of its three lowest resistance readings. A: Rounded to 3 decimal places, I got 1.024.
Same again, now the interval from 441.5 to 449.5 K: 1.019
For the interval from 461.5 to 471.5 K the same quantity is 1.034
